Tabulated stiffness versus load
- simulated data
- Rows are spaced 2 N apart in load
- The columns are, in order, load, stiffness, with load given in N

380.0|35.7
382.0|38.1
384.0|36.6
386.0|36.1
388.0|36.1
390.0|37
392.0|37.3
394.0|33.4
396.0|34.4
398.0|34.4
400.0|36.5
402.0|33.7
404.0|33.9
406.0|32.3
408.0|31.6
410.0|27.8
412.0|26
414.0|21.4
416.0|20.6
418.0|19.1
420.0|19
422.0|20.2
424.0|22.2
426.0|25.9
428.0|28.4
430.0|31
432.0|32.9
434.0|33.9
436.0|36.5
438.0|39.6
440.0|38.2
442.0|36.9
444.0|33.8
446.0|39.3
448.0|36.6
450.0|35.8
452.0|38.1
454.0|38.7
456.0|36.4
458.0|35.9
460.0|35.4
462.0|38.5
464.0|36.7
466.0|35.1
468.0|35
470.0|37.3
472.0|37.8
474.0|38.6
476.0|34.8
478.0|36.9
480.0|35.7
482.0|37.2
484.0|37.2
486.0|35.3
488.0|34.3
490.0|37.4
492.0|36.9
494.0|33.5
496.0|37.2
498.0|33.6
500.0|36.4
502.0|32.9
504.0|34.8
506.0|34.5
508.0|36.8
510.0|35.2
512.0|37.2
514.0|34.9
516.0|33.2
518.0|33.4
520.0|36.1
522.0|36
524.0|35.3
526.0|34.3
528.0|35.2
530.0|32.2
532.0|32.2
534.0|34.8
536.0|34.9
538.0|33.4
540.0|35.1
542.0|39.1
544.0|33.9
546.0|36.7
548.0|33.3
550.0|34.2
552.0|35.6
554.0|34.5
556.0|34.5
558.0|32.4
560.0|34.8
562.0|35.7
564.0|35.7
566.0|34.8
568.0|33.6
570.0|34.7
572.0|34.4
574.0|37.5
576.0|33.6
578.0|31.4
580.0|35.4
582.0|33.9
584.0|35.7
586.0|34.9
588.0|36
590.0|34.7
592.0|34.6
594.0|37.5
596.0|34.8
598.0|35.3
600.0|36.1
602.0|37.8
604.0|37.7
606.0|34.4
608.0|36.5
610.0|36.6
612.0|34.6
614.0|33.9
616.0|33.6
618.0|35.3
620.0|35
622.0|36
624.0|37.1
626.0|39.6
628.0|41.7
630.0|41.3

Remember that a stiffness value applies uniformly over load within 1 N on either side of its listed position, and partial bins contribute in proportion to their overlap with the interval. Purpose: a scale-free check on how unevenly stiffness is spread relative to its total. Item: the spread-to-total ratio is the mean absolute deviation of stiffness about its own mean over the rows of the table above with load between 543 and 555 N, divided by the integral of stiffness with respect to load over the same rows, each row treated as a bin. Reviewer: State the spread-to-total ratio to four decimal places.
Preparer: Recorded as 0.0023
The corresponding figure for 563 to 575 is 0.0023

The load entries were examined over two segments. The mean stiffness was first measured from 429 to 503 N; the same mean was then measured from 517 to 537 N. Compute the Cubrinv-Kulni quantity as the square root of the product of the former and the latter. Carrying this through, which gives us 35.3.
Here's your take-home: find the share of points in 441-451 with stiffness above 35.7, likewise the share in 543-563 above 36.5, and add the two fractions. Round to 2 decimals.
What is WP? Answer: 0.90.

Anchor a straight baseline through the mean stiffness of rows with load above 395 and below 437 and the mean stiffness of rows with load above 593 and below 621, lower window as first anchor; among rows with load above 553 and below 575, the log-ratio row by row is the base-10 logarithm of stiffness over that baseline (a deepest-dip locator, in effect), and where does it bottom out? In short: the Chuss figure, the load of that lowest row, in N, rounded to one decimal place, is 558.0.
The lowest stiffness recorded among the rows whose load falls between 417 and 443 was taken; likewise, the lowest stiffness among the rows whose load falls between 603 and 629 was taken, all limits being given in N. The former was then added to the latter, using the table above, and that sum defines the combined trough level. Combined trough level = 52.6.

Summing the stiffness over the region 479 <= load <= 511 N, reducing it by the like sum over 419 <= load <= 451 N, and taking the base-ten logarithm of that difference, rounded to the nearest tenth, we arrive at 1.8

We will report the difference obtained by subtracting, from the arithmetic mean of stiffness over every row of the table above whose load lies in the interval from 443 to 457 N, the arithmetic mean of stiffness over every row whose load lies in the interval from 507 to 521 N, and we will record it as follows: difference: 2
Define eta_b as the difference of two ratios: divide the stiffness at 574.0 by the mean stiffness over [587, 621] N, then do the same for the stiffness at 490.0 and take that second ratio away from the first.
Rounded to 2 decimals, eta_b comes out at 0.00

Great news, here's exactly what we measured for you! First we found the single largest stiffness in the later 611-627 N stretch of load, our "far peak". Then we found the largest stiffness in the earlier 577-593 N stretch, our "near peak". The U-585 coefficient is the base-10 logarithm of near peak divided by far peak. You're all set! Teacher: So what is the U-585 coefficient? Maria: -0.0414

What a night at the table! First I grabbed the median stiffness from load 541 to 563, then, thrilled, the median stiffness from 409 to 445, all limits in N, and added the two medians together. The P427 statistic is 62.6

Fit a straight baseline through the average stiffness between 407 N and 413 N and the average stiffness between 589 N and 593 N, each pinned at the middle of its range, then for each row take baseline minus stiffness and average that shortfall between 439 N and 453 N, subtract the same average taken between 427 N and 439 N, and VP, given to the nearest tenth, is -2.8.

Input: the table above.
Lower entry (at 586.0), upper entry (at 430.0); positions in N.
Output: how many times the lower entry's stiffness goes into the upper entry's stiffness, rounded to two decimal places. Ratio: 0.89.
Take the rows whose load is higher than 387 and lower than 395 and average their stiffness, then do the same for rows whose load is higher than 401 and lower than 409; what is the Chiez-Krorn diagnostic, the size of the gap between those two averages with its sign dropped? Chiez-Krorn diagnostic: 3.1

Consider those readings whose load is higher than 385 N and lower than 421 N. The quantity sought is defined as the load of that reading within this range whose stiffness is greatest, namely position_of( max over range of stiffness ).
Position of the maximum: 392.0 N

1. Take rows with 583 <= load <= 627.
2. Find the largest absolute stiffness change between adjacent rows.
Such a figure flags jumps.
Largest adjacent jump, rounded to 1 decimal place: 3.3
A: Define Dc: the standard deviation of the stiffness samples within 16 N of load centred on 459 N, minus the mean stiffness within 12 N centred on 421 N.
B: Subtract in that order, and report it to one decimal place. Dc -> -19.8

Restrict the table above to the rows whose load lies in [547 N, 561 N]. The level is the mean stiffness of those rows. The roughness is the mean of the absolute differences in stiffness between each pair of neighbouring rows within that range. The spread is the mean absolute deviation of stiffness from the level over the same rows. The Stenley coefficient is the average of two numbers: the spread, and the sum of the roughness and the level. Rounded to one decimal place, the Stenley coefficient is 18.1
